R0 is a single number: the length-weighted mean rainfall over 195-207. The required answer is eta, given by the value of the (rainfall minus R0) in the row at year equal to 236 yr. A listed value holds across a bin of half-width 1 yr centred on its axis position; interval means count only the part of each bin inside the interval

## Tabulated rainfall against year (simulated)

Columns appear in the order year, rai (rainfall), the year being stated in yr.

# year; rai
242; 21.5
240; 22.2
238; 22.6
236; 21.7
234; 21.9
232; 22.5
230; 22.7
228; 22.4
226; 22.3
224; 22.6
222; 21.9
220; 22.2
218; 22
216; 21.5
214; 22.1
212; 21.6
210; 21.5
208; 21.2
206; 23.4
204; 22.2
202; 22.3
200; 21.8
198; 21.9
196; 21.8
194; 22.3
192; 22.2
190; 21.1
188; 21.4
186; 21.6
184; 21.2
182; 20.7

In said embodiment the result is -0.5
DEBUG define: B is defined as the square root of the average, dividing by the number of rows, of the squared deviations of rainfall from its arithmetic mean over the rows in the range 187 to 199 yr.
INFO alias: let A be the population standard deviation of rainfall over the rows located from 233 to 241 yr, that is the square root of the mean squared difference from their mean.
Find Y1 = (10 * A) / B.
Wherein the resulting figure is 8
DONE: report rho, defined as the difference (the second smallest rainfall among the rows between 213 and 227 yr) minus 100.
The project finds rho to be -78.1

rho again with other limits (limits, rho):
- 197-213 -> -78.5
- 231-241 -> -78.1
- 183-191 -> -78.8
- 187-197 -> -78.6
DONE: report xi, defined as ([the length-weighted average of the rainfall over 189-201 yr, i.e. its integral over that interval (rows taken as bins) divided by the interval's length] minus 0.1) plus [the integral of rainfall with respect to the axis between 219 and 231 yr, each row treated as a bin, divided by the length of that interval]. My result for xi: 44.1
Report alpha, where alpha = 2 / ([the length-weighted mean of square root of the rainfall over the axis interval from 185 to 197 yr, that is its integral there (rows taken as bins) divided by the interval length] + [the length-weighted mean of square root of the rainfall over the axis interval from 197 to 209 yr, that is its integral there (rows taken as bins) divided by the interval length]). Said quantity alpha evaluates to 0.214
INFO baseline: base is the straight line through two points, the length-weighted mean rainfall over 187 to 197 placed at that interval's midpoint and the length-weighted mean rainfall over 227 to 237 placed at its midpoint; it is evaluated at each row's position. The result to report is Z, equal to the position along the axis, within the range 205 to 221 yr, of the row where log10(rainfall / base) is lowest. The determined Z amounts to 208 yr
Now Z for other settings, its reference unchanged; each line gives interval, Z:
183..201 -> 190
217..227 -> 222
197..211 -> 208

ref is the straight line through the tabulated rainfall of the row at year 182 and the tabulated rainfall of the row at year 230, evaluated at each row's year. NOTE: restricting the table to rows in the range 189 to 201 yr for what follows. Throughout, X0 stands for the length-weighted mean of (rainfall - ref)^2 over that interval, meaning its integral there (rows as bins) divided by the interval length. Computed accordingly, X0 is 0.51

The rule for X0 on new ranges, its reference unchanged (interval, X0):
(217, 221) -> 0.02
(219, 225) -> 0.08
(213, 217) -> 0.19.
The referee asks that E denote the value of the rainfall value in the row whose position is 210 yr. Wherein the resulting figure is 21.5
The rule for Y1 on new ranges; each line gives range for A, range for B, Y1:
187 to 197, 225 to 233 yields 31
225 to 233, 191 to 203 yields 7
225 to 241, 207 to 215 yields 10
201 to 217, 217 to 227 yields 27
